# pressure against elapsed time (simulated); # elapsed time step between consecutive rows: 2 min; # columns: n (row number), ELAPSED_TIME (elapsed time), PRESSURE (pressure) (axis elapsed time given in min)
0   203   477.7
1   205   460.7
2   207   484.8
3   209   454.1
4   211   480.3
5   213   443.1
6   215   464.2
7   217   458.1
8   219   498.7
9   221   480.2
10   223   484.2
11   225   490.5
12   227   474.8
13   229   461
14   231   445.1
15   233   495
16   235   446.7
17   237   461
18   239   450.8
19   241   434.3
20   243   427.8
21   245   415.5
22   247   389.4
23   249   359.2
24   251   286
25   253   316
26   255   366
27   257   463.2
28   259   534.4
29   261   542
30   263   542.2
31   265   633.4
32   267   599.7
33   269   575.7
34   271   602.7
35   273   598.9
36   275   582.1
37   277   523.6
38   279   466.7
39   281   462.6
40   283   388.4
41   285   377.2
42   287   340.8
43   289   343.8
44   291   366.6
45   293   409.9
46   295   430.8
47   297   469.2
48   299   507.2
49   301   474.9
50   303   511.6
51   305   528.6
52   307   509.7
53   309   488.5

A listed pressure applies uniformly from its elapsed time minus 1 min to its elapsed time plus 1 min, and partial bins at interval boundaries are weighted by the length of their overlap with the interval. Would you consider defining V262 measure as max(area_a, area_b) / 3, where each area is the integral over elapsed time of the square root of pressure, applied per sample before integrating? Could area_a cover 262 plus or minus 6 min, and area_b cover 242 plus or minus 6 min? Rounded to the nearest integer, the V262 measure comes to 94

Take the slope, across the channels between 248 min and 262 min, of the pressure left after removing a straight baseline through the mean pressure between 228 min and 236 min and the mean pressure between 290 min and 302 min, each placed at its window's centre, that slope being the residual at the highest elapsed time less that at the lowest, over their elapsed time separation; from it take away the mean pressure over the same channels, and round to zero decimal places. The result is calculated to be -394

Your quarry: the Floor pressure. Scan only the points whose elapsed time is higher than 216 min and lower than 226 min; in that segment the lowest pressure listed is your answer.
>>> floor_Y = 458.1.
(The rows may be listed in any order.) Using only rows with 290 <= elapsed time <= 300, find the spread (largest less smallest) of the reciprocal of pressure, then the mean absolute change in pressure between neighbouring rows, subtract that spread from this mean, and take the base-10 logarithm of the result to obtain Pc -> 1.55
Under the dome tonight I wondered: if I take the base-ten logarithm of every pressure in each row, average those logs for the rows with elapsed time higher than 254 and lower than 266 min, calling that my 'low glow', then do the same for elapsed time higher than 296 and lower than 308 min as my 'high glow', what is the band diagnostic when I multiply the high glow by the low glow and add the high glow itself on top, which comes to 10.0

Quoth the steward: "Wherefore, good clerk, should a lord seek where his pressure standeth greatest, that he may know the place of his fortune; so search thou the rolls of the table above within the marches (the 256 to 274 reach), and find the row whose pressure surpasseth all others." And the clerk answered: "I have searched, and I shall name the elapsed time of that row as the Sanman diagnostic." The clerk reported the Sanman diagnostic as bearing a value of 265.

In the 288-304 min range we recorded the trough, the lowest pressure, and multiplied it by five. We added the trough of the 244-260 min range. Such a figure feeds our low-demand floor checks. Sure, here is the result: 2005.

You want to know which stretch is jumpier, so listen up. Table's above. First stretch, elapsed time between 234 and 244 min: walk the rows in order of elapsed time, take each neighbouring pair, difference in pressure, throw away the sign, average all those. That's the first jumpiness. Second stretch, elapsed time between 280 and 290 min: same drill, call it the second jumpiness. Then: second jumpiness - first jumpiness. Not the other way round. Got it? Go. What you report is 19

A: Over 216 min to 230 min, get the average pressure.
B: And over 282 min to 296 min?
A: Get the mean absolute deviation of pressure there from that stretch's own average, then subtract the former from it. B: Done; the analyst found -452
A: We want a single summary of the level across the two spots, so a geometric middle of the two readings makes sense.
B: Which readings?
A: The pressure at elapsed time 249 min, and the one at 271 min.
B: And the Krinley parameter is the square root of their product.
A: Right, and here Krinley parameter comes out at 465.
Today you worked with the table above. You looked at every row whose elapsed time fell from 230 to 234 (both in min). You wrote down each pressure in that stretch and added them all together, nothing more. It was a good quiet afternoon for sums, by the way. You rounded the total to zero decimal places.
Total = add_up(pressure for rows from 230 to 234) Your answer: 940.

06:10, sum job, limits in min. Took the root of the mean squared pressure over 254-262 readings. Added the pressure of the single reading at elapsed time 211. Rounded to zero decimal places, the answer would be 962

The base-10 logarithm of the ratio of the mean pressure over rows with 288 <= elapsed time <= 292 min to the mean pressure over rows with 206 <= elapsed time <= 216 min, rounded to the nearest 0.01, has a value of -0.12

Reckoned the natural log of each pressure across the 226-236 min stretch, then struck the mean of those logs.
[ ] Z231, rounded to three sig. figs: 6.14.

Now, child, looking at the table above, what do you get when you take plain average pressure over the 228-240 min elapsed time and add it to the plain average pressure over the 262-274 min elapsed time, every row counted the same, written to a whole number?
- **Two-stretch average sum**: 1052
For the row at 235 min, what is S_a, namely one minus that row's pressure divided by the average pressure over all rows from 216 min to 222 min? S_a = 0.067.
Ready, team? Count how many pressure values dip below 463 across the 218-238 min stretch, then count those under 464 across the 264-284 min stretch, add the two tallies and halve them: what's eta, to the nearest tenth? 3.0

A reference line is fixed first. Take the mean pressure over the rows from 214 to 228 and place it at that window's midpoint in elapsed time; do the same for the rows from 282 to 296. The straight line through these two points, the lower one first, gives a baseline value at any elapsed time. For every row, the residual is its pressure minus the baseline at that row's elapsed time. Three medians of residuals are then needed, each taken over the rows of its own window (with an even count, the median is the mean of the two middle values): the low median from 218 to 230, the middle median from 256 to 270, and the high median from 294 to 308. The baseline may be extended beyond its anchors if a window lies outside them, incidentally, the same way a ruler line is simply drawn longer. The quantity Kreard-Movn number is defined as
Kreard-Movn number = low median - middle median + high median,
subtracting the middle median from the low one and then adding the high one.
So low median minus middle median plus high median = 24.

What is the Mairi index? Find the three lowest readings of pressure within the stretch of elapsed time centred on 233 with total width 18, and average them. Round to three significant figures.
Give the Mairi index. 442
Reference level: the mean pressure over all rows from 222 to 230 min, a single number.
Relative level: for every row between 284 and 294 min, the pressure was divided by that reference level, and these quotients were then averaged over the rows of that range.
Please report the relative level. 0.770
